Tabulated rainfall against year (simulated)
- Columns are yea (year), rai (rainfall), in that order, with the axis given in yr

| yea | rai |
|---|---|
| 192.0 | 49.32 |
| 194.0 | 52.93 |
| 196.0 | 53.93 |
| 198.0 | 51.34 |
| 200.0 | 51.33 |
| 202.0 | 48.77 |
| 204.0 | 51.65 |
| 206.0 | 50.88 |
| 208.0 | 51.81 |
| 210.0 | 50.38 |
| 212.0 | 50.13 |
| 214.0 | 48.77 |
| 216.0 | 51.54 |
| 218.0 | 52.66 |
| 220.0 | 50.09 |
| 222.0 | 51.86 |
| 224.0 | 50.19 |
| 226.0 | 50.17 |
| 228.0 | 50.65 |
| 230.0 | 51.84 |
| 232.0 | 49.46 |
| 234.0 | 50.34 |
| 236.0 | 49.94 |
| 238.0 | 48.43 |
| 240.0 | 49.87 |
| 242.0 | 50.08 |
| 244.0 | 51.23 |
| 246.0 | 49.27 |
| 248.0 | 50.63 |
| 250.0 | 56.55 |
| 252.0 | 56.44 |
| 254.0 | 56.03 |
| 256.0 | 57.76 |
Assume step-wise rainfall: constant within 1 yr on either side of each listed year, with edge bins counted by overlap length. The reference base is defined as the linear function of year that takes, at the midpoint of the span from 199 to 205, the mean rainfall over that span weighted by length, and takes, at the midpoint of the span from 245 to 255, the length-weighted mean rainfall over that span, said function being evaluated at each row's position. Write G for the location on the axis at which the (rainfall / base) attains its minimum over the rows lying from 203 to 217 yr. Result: 214.0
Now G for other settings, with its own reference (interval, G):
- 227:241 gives 238.0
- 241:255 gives 246.0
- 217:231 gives 226.0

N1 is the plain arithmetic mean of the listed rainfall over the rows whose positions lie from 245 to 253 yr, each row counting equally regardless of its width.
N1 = 53.2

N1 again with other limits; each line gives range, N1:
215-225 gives 51.3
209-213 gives 50.3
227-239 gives 50.1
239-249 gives 50.2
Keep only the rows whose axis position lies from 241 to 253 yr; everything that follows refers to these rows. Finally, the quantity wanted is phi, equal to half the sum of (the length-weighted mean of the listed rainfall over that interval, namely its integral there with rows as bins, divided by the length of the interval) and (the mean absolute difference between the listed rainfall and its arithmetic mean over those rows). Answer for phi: 27.6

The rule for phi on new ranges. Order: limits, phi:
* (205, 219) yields 25.9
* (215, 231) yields 26.0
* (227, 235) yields 25.6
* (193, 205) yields 26.4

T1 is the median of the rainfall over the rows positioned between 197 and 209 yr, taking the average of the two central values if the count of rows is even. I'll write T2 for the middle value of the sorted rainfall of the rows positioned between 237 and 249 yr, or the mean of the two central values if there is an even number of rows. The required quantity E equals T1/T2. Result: 1.03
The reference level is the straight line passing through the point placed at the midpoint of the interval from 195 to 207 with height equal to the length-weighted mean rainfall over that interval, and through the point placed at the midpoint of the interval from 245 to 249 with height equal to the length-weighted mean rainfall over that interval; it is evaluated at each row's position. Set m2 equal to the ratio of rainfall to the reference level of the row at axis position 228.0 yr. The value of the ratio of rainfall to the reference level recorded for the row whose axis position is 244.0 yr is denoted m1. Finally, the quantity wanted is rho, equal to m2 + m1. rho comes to 2.03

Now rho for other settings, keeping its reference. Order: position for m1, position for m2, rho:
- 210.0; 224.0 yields 1.98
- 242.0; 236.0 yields 1.99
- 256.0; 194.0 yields 2.19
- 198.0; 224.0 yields 1.99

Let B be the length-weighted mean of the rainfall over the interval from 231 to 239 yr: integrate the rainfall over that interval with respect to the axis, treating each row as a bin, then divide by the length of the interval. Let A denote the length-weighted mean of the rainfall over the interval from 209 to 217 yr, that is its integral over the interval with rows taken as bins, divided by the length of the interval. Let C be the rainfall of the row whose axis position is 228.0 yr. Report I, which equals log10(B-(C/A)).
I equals 1.69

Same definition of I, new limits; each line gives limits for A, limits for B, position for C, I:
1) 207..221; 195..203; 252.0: 1.70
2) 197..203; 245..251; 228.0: 1.71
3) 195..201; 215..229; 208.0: 1.70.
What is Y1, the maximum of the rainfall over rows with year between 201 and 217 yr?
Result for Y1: 51.81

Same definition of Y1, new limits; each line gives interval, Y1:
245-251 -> 56.55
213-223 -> 52.66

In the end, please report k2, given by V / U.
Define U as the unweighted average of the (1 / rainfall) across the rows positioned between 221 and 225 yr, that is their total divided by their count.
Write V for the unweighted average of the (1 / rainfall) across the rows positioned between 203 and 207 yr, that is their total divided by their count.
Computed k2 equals 1.00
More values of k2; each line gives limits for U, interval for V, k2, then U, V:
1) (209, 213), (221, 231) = 0.99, 0.0199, 0.0196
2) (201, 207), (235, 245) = 1.01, 0.0198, 0.0200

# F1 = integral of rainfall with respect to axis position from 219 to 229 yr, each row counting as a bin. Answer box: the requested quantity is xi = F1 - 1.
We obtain 505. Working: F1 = 506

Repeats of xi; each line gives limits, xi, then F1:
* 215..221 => 308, 309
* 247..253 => 326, 327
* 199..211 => 609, 610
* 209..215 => 298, 299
